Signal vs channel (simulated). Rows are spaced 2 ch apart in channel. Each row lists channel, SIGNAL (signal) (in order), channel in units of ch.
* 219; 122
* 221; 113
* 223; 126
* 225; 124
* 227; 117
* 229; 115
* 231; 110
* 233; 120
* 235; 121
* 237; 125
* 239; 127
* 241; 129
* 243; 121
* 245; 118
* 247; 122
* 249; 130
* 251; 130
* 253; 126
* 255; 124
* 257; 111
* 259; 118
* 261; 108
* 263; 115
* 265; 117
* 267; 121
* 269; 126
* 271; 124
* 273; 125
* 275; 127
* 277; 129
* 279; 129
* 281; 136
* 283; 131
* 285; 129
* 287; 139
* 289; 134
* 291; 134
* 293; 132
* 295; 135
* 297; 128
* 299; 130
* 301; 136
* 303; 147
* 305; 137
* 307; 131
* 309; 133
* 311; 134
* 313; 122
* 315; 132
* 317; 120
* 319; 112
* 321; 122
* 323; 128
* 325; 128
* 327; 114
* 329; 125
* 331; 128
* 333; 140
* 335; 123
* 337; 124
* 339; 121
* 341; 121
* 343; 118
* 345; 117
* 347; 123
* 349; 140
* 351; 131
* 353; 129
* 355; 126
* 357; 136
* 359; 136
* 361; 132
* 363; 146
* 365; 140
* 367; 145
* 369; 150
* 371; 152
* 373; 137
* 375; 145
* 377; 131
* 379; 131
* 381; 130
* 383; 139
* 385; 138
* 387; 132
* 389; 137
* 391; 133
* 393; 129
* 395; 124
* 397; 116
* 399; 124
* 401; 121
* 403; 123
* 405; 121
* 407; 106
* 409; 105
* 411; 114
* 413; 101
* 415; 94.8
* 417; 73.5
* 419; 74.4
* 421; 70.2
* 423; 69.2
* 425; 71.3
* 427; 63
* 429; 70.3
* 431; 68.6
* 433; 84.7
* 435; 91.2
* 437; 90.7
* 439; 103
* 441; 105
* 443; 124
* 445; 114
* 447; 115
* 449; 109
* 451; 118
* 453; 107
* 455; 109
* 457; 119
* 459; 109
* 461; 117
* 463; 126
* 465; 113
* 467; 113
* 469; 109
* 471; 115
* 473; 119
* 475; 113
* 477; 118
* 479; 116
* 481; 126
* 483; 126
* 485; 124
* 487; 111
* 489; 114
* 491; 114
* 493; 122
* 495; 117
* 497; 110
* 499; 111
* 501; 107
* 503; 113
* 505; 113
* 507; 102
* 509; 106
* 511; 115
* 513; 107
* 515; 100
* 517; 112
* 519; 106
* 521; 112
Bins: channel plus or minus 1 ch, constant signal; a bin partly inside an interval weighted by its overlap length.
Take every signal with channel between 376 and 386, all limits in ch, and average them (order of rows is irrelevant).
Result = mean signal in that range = 134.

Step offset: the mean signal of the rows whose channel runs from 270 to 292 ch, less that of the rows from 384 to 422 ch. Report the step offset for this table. 18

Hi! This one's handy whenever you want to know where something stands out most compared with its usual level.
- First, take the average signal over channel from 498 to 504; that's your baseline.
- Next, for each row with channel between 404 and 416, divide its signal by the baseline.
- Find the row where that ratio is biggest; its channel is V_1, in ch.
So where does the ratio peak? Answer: 405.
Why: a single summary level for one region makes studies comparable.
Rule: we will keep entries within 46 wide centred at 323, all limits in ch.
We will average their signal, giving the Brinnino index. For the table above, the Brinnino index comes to 127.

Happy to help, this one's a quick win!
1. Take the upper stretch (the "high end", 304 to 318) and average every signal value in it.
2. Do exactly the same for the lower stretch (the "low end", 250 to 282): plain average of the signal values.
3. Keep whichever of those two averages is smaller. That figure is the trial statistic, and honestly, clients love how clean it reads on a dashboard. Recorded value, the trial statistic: 123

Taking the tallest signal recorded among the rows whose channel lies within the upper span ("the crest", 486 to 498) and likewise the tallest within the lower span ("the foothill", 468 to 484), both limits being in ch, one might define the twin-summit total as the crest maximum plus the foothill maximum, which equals 248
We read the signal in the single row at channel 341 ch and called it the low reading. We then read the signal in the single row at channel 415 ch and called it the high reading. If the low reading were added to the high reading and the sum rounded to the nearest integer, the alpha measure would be 216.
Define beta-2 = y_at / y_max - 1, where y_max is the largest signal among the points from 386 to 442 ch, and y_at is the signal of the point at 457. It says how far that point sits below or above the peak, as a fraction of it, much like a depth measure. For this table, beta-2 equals -0.13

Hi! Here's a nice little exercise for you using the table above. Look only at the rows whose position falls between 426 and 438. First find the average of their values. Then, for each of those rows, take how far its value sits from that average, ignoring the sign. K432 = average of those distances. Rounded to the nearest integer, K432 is 11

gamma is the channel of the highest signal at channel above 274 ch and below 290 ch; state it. 287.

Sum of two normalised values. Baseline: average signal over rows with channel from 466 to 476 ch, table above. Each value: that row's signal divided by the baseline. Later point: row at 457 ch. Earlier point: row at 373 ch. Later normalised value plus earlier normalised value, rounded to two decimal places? 2.25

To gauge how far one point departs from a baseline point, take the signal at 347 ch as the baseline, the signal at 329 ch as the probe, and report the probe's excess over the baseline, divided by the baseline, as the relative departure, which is 0.02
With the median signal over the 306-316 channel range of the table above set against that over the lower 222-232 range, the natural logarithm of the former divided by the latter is 0.12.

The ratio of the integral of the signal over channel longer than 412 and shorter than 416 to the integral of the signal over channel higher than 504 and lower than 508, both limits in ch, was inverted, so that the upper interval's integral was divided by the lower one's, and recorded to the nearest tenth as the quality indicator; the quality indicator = 1.1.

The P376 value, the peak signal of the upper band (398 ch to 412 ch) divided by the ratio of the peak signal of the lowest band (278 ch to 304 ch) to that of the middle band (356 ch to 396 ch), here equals 128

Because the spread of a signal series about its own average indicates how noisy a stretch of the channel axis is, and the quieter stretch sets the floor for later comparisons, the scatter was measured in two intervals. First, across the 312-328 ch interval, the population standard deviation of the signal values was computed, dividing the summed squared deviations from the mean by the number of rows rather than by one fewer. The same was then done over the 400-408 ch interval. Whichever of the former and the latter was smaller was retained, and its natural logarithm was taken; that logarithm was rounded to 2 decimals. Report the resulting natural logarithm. 1.87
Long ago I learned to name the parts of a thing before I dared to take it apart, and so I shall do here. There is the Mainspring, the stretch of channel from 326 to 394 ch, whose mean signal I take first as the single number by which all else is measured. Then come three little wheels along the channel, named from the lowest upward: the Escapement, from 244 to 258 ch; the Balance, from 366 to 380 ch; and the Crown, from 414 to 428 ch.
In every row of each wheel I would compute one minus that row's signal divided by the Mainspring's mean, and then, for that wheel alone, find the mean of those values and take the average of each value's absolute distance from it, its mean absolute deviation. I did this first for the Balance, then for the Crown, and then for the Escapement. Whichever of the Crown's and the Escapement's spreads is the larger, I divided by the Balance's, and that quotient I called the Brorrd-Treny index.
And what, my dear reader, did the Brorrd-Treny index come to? 0.84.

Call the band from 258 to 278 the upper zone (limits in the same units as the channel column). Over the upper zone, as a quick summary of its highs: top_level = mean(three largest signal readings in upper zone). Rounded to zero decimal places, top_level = 127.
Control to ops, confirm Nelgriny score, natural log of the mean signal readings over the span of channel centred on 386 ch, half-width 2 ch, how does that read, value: 4.91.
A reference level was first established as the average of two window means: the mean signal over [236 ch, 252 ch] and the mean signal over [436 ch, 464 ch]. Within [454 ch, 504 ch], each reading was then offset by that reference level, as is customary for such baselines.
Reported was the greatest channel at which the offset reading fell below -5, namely 503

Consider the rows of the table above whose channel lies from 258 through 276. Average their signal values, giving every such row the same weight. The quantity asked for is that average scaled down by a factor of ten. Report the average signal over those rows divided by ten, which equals 12.0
